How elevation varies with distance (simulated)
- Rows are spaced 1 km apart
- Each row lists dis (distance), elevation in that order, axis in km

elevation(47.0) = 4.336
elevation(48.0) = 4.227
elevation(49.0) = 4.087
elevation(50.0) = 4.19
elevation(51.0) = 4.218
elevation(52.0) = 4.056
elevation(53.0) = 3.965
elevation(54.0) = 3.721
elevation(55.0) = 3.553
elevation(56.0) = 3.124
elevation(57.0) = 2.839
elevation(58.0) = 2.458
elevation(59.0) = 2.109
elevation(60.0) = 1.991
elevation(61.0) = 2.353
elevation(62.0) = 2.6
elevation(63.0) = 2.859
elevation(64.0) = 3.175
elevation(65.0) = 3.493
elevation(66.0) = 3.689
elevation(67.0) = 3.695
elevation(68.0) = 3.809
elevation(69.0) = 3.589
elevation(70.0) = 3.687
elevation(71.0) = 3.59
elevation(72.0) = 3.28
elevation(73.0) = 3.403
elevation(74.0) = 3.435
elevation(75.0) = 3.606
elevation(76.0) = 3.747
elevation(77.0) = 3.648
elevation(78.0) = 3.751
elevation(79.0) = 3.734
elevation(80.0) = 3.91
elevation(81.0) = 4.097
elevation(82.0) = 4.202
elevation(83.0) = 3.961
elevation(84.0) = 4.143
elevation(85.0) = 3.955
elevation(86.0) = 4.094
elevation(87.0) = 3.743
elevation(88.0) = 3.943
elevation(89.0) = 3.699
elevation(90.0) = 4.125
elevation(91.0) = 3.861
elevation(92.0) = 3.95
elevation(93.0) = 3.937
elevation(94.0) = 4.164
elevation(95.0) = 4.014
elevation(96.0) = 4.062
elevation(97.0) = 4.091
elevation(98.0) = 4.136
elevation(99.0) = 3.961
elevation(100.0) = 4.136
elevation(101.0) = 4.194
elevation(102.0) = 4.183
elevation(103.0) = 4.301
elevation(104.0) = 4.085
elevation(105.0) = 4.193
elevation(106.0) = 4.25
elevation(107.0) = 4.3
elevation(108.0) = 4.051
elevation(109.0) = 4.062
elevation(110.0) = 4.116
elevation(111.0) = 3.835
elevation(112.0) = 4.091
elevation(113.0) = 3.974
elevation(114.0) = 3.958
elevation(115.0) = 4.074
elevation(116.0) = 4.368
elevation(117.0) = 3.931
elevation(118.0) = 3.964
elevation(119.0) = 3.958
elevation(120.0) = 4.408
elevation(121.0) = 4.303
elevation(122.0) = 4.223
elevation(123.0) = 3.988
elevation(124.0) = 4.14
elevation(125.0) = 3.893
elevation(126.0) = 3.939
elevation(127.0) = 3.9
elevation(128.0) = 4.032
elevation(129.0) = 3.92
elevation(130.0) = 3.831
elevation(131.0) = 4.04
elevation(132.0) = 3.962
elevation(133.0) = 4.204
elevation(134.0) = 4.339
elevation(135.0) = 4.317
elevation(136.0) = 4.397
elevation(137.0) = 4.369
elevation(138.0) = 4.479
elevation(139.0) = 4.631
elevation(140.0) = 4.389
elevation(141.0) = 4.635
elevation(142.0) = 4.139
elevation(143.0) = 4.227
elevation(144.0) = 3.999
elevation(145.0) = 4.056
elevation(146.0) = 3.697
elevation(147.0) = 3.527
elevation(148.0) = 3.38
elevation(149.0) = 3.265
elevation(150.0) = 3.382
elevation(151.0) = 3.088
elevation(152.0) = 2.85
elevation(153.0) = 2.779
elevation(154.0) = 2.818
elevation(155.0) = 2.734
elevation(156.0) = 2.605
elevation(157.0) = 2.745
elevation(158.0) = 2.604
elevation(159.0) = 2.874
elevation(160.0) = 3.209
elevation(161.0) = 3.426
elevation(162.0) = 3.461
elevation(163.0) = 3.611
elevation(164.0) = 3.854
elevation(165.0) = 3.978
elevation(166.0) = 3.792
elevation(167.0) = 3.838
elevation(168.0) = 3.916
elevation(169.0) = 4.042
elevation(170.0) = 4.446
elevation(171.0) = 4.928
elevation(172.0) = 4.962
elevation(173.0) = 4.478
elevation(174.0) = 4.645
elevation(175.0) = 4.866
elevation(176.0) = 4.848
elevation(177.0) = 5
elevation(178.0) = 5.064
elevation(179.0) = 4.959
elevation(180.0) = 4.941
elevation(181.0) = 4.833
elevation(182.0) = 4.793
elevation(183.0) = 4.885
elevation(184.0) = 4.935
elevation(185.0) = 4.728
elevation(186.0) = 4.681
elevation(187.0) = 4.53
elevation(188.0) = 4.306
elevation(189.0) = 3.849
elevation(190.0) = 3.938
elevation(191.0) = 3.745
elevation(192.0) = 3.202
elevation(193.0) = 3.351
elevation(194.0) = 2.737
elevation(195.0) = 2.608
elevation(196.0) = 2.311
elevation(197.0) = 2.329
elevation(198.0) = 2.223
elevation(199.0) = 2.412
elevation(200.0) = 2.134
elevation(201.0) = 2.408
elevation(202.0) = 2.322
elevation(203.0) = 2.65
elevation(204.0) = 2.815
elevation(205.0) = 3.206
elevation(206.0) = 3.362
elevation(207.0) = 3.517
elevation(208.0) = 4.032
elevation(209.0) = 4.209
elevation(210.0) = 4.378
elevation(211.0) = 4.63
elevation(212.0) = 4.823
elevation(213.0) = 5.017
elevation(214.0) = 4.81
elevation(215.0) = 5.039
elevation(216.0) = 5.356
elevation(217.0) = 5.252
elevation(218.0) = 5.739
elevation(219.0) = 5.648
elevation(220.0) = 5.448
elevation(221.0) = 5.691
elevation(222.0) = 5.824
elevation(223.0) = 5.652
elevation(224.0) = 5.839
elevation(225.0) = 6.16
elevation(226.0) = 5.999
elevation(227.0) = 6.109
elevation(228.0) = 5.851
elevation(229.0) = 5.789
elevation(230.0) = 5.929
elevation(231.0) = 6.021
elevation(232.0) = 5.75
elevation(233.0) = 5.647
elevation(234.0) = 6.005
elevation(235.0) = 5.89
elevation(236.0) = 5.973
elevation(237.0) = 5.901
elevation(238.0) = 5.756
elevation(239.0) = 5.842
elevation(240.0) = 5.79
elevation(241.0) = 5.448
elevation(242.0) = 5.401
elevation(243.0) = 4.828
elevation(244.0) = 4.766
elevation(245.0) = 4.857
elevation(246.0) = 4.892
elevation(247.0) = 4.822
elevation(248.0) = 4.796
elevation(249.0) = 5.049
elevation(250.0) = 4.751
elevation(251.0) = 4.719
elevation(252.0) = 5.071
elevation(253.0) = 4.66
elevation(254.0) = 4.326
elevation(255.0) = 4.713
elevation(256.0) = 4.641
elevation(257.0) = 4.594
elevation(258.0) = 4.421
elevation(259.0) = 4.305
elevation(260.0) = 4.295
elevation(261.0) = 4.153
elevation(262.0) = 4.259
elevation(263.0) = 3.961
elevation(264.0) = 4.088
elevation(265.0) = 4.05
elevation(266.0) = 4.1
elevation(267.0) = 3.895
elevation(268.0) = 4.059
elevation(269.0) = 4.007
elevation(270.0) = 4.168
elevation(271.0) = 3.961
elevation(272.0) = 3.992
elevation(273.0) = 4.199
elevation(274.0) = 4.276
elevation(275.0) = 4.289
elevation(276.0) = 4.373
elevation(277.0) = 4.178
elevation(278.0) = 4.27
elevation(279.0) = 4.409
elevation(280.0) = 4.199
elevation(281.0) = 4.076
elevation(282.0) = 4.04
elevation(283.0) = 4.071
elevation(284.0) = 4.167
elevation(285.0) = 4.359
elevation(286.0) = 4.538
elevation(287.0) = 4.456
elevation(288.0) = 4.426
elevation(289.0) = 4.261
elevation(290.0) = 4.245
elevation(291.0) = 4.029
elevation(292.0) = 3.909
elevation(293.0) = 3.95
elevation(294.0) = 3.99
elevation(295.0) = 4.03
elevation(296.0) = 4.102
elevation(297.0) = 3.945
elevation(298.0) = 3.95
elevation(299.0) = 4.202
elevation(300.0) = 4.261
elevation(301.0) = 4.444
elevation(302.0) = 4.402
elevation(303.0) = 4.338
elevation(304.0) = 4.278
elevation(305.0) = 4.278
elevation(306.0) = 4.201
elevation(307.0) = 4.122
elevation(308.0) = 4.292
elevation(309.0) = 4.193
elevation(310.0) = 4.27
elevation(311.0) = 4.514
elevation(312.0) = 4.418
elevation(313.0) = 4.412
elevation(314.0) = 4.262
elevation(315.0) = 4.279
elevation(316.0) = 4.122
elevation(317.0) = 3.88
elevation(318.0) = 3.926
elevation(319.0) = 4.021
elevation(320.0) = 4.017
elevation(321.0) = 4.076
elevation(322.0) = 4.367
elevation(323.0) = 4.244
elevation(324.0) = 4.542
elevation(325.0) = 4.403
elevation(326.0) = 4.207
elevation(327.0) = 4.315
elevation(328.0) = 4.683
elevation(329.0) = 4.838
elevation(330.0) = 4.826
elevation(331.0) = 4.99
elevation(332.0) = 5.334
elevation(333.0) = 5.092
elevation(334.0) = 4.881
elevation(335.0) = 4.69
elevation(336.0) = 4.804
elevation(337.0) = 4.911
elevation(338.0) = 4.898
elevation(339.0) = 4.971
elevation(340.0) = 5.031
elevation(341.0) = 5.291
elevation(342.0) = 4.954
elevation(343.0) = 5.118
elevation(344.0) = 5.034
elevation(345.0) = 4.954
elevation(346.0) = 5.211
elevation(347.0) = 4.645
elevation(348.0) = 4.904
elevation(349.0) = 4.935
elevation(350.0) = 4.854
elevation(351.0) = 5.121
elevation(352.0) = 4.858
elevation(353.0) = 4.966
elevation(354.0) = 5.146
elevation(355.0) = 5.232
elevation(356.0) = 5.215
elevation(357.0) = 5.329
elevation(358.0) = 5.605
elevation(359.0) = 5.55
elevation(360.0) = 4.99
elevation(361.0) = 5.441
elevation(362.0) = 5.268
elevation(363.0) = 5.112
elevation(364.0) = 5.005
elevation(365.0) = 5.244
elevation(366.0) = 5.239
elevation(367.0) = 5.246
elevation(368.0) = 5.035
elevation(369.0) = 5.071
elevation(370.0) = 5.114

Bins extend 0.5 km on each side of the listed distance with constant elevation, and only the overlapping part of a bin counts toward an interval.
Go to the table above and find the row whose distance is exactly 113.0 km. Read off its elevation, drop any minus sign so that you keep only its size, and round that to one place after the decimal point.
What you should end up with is 4.0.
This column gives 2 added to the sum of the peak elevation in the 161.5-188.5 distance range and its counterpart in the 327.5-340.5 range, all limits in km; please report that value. 12.4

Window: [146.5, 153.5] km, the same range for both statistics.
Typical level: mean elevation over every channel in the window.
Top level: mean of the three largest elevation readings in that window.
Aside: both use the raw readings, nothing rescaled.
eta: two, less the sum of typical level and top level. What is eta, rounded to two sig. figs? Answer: -4.6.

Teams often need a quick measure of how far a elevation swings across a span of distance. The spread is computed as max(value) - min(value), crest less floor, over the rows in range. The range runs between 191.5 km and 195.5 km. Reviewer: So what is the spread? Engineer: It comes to 0.74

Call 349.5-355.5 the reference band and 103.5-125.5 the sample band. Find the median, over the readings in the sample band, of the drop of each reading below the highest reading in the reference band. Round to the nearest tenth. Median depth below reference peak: 1.2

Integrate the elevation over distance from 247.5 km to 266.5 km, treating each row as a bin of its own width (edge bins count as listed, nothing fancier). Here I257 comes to 85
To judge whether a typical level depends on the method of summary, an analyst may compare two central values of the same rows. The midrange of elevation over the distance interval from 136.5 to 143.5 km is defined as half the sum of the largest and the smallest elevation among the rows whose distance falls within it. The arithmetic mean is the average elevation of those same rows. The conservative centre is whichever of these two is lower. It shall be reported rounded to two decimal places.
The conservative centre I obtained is 4.39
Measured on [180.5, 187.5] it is 4.73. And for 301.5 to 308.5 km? 4.26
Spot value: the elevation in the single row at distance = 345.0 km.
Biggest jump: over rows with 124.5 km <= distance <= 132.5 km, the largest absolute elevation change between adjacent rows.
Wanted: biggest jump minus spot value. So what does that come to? -4.7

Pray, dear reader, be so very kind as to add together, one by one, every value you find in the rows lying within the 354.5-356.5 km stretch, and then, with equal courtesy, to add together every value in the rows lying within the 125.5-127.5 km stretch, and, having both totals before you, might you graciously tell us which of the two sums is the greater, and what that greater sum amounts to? 10.4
